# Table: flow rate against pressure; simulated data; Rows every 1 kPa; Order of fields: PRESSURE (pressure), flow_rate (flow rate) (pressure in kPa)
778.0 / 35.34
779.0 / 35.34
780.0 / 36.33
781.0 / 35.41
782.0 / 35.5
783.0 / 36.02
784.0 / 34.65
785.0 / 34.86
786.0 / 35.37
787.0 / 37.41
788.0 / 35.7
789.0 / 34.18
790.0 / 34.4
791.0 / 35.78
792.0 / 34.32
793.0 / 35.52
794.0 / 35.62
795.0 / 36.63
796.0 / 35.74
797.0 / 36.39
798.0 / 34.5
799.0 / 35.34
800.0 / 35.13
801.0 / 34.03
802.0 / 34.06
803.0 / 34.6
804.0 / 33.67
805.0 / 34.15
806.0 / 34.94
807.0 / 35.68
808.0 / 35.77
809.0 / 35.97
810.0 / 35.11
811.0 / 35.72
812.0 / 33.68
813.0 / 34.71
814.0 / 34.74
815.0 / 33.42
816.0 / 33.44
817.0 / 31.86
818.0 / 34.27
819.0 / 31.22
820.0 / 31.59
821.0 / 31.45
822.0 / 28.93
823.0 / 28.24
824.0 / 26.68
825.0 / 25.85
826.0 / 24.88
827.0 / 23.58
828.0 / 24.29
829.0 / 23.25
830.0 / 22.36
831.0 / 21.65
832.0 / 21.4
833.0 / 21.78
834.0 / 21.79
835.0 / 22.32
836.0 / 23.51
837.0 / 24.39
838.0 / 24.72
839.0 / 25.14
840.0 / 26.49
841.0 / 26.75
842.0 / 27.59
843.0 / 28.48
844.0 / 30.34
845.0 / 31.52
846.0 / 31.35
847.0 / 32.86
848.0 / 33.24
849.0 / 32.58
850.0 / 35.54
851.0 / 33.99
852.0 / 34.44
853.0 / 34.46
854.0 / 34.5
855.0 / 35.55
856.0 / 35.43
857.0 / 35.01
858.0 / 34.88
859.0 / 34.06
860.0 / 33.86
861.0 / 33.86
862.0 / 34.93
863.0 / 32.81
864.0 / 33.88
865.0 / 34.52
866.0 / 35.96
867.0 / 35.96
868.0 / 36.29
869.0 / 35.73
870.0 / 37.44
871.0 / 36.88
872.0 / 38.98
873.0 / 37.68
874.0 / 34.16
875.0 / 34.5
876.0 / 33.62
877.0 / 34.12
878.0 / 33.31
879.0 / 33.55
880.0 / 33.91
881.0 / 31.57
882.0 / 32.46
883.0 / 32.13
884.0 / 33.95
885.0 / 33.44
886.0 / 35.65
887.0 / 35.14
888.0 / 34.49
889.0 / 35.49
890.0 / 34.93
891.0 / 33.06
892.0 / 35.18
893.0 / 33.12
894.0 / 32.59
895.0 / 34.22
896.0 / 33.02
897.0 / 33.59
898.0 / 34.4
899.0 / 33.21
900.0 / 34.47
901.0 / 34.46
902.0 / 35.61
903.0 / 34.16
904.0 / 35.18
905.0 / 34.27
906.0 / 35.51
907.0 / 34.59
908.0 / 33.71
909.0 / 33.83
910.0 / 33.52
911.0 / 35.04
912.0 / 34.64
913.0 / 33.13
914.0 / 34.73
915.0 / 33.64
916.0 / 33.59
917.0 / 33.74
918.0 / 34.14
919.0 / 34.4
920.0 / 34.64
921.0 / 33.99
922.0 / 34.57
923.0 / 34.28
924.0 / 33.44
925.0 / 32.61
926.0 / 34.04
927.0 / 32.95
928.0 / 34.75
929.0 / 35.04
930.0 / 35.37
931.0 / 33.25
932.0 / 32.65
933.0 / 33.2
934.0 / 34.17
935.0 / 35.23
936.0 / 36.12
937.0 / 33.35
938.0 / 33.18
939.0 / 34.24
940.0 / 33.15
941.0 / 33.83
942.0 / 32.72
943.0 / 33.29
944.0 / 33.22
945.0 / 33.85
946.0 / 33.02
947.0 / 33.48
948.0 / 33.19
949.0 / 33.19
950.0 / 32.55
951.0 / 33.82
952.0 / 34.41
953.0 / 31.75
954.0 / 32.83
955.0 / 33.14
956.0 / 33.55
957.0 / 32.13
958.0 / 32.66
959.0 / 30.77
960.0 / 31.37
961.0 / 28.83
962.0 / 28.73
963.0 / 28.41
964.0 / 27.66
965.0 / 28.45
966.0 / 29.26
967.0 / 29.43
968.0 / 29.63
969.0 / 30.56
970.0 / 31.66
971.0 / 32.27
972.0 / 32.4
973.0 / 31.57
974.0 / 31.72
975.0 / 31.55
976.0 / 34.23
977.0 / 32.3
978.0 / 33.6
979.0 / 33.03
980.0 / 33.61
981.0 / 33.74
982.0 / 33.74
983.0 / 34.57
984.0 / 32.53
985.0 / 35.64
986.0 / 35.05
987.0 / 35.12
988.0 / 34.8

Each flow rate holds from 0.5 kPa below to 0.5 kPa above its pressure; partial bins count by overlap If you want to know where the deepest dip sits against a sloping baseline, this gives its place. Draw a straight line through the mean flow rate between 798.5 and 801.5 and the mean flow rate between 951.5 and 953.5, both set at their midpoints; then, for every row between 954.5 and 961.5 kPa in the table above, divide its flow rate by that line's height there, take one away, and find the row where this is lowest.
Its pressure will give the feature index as 961.0 kPa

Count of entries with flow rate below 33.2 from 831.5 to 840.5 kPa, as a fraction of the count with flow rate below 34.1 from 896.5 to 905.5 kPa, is 4.5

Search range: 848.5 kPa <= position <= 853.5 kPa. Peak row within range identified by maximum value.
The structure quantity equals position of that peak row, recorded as 850.0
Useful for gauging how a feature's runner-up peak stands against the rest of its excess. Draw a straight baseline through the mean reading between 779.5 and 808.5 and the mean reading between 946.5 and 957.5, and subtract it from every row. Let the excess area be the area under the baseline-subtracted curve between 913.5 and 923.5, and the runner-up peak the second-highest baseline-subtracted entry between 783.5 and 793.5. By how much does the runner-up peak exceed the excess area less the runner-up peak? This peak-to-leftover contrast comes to -5.2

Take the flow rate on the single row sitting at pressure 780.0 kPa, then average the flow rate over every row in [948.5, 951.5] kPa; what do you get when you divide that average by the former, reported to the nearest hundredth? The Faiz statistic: 0.91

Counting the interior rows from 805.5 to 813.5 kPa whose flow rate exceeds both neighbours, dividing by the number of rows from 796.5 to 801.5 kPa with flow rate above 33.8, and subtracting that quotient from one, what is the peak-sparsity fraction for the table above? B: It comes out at 0.60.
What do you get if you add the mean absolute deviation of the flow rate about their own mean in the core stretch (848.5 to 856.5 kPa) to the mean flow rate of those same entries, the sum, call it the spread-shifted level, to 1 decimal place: 35.3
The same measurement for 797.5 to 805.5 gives 34.9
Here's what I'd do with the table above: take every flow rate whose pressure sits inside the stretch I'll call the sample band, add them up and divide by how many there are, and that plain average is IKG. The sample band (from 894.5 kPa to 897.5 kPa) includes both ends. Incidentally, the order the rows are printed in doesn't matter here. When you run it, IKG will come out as 33.6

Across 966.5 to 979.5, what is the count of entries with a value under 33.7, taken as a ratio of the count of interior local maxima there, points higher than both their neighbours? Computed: 3.0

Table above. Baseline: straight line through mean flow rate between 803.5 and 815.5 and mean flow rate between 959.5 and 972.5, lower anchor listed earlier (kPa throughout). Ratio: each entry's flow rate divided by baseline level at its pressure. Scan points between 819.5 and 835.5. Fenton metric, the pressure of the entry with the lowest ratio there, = 832.0 kPa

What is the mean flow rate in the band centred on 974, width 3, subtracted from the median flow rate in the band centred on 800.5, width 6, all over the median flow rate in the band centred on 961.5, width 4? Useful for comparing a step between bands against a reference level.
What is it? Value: 0.10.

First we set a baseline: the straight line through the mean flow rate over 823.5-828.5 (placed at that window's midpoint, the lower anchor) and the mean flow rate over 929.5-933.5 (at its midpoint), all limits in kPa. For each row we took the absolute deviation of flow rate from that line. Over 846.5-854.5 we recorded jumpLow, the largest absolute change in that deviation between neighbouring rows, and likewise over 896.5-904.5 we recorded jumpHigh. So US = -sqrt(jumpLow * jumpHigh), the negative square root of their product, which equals -2.1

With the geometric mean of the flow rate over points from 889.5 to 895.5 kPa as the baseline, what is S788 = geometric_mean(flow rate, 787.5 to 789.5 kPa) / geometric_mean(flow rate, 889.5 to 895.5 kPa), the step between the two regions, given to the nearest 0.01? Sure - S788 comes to 1.03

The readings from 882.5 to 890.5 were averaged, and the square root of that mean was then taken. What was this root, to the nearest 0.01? 5.87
